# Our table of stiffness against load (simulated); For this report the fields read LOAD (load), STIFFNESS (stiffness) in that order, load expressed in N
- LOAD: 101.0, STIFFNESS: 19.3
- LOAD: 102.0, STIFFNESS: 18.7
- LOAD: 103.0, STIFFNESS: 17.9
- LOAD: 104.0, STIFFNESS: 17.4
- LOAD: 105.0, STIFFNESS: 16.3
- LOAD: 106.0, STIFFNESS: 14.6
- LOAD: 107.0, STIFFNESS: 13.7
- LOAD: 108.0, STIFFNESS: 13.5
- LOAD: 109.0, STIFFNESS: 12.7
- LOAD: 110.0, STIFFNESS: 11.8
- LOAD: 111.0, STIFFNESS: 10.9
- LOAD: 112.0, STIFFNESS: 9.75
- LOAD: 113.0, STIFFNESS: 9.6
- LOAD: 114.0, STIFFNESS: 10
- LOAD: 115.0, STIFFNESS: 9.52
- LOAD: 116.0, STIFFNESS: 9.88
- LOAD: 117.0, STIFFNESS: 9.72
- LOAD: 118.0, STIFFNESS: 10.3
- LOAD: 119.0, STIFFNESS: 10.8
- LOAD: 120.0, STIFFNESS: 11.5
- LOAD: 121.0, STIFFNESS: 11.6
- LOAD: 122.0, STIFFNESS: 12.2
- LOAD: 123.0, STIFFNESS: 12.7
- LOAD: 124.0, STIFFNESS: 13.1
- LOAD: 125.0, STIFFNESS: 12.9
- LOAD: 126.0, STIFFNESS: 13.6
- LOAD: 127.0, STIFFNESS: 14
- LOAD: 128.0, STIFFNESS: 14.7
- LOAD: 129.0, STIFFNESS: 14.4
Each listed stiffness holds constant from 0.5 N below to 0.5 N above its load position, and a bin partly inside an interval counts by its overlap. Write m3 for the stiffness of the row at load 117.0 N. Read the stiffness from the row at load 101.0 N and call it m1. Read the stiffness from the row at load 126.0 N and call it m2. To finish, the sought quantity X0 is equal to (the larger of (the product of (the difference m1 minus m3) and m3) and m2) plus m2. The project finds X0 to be 107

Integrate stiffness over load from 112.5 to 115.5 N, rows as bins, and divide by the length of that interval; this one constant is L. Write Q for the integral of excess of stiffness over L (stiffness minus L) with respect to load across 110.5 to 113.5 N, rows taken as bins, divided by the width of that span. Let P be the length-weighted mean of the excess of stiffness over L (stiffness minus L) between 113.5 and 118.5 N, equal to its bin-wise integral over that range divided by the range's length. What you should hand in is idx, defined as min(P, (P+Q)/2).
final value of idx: 0.2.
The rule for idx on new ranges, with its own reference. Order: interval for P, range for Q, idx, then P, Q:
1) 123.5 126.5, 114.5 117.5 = 1.7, 3.5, 0.0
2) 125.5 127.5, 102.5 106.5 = 4.1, 4.1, 6.8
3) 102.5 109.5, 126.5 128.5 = 5.0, 5.5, 4.6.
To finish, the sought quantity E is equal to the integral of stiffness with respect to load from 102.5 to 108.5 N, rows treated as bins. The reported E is 93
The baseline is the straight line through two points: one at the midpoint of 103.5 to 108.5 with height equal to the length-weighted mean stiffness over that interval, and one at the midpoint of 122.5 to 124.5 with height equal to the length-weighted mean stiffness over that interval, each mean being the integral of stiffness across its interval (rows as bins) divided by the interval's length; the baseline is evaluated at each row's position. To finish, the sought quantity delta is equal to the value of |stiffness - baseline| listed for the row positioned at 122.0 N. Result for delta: 0.9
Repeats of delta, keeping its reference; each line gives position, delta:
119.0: 2.7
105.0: 1.1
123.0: 0.3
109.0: 2.0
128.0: 2.4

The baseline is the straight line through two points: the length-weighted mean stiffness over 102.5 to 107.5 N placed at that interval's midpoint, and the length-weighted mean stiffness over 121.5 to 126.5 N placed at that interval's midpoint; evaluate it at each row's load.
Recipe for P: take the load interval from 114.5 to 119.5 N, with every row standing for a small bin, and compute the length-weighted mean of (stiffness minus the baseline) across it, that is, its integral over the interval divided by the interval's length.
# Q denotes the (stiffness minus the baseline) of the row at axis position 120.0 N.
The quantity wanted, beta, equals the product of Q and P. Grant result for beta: 8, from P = -4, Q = -2.0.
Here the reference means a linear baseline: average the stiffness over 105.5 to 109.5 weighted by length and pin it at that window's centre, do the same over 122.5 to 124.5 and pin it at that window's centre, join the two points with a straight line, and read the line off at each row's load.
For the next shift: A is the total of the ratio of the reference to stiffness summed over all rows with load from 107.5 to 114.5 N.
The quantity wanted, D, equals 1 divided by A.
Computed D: 0.12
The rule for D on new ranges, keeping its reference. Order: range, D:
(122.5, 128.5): 0.18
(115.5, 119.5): 0.19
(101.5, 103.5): 0.66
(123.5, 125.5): 0.51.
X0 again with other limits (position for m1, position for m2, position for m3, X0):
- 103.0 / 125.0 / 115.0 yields 93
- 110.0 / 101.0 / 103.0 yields 39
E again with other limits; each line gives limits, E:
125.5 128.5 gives 42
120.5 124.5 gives 50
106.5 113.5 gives 82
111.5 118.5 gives 69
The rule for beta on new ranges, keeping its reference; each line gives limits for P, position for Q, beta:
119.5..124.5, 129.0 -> -2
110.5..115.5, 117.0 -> 20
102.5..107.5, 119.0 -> 0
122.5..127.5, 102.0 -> 1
